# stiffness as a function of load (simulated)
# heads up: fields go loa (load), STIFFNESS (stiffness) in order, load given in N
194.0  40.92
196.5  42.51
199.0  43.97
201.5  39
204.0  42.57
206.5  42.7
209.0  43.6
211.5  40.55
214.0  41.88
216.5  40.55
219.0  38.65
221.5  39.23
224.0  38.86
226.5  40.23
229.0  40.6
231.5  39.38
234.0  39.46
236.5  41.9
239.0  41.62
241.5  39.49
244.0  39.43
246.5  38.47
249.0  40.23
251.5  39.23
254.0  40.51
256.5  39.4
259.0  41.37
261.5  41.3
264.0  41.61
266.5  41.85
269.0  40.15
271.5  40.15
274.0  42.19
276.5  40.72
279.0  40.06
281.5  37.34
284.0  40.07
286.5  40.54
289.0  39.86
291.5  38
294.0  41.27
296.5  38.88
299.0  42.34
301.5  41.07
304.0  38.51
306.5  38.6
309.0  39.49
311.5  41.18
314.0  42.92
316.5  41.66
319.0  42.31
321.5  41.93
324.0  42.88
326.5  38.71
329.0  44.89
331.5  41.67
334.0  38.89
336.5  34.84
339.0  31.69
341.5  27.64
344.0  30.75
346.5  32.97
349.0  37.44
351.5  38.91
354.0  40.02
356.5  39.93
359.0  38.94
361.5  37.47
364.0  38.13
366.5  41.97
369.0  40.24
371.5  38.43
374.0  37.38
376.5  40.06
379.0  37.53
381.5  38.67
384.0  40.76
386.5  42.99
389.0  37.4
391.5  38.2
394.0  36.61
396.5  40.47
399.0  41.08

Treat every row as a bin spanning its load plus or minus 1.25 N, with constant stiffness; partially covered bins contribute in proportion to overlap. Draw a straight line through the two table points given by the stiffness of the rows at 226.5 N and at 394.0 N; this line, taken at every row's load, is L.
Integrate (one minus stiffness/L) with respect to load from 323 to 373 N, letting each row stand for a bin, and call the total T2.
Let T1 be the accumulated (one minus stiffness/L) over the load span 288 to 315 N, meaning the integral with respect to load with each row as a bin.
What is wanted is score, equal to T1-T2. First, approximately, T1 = -1.09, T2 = -0.3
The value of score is -0.8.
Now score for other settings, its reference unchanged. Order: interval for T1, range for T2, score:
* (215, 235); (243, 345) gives 2.6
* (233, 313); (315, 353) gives -2.1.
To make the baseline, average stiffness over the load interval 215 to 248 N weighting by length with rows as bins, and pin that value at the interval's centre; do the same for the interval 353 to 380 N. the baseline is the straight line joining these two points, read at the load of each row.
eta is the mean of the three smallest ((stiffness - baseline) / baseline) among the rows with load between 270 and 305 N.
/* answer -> -0.040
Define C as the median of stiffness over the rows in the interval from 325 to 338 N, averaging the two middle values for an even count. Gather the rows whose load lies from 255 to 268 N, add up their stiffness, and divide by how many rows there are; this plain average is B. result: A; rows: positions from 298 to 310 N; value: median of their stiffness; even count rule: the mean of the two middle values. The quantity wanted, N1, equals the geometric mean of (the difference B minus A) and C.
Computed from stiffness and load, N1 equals 7.9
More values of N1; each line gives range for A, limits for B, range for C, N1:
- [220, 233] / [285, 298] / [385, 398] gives 3.6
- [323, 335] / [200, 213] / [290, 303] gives 0.8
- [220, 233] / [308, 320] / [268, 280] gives 9.3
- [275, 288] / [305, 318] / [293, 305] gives 5.4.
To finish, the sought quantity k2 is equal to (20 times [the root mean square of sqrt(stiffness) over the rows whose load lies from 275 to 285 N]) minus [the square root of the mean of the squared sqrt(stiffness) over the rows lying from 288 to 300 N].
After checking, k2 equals 119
